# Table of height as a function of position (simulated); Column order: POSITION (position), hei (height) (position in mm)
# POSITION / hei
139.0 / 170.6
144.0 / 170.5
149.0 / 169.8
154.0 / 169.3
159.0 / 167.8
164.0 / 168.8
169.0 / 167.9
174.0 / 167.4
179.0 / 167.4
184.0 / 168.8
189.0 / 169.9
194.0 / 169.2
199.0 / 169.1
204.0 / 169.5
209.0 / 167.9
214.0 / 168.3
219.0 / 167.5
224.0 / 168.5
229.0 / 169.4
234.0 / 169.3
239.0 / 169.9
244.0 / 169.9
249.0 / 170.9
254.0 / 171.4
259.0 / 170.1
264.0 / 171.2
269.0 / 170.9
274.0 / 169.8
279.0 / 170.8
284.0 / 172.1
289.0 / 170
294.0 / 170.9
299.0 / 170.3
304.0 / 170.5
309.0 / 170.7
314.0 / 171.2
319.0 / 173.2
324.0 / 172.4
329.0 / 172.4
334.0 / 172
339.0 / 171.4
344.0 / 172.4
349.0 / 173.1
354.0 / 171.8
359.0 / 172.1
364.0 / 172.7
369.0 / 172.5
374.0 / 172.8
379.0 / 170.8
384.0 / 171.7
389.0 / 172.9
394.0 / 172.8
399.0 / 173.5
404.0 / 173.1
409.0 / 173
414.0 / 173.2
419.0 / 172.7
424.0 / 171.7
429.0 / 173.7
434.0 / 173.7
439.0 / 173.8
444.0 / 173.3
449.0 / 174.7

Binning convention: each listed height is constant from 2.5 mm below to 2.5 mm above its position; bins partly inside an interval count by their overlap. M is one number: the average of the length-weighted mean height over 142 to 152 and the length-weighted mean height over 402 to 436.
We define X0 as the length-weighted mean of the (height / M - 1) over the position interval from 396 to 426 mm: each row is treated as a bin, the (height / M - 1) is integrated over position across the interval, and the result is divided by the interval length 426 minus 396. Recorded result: 0.008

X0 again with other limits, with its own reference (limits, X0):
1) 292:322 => -0.002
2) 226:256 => -0.009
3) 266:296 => -0.005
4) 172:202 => -0.017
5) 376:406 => 0.005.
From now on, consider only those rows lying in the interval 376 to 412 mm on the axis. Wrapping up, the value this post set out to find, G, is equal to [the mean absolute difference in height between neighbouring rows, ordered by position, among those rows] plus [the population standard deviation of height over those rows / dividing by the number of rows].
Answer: 1.4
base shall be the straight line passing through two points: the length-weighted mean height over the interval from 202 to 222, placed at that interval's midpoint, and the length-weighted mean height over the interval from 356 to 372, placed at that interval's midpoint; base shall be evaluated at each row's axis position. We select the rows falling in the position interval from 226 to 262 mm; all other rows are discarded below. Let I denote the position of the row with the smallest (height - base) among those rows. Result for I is 234.0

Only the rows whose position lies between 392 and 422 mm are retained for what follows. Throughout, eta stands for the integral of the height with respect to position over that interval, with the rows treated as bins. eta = 5191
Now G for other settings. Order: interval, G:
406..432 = 1.6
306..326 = 2.1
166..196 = 1.7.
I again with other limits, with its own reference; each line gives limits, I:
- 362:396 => 379.0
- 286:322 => 289.0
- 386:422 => 419.0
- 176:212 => 209.0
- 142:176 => 174.0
